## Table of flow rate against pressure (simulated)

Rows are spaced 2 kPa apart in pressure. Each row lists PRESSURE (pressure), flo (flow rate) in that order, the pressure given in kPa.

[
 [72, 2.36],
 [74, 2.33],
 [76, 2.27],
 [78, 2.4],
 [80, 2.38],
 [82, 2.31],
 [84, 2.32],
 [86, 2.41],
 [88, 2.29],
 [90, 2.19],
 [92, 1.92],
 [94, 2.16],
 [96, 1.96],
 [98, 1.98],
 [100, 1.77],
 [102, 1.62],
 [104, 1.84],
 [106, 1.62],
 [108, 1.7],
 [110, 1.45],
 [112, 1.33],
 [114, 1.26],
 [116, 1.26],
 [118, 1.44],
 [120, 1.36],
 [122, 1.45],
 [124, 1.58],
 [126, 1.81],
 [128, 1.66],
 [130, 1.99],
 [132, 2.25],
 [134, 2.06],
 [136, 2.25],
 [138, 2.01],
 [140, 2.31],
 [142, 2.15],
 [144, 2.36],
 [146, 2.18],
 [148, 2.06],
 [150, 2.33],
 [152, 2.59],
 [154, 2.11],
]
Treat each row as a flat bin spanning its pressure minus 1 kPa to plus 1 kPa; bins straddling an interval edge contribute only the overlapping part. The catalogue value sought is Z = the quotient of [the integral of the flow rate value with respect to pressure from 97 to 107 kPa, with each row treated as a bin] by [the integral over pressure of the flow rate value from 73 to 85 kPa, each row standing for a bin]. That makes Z 0.6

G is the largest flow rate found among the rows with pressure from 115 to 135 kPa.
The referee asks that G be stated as 2.25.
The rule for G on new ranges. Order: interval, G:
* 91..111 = 2.16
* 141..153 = 2.59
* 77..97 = 2.41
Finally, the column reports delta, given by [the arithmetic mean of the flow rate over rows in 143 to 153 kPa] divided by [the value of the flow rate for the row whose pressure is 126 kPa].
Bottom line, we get 1.27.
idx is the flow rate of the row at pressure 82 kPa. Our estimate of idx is 2.31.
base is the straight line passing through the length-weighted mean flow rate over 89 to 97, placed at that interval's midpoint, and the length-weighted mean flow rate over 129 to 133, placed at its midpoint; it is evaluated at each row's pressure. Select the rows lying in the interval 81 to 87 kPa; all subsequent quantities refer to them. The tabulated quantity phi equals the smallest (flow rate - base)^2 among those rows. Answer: 0.07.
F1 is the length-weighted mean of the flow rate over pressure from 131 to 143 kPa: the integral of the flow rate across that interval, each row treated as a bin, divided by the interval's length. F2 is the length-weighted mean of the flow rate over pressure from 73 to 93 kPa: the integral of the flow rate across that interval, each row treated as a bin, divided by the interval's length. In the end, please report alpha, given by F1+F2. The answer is 4.45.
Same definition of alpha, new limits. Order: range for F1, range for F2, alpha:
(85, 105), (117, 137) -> 3.80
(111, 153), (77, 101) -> 4.06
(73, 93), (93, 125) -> 3.89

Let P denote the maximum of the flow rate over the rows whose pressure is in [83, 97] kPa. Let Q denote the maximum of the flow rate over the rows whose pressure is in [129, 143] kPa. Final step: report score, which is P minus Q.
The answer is 0.10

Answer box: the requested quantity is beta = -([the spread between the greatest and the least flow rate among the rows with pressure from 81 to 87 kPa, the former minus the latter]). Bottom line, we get -0.10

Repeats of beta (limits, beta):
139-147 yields -0.21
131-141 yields -0.30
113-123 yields -0.19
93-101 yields -0.39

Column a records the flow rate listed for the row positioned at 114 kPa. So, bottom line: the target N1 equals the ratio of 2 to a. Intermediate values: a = 1.26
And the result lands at 1.59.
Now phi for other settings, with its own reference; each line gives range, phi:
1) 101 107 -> 0.06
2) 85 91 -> 0.02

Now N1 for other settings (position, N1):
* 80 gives 0.84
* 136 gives 0.89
